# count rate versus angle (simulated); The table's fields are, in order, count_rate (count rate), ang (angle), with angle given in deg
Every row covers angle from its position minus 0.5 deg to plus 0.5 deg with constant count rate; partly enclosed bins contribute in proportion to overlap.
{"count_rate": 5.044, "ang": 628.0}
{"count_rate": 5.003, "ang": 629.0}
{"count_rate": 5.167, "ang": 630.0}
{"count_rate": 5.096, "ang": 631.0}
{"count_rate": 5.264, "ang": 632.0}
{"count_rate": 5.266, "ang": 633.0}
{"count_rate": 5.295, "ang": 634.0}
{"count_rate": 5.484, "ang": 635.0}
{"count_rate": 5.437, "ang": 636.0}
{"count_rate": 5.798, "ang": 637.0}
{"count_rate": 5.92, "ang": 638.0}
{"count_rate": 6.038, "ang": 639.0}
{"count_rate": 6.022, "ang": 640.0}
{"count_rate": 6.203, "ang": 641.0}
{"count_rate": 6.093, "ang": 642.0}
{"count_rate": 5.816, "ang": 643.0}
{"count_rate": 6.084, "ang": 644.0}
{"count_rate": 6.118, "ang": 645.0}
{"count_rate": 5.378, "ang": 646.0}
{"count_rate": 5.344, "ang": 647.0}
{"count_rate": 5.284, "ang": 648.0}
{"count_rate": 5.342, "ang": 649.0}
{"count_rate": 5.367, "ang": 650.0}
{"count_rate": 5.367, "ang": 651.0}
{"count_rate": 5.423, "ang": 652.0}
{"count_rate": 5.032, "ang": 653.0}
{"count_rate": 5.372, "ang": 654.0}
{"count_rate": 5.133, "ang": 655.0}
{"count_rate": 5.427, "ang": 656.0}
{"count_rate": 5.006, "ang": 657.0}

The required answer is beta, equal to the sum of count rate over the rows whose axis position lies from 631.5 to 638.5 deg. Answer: 38.5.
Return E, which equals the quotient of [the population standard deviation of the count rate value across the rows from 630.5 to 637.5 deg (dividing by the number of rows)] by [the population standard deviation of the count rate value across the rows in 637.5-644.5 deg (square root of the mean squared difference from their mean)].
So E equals 1.8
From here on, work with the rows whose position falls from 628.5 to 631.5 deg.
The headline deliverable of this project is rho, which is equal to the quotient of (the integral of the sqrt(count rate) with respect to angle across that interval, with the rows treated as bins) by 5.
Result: 1.35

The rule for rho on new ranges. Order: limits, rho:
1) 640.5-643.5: 1.47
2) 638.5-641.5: 1.48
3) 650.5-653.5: 1.38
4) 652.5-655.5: 1.37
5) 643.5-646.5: 1.45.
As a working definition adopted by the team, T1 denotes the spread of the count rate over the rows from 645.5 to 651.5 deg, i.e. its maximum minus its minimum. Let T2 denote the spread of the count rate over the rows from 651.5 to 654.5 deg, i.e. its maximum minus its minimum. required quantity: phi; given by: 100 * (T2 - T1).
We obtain 30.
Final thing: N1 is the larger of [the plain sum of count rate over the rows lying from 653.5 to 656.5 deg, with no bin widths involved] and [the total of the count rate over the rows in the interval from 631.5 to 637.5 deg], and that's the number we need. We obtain 33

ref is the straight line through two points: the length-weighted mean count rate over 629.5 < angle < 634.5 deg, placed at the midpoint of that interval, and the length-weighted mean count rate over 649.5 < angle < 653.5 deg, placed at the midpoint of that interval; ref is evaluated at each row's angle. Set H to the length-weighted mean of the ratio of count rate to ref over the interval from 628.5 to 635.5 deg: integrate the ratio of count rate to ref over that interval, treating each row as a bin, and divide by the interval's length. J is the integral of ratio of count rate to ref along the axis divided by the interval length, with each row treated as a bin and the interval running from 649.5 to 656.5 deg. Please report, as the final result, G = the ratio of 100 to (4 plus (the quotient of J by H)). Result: 20.0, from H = 1.00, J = 1.00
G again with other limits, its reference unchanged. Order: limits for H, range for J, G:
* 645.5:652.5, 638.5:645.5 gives 19.5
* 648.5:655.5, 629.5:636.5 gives 19.9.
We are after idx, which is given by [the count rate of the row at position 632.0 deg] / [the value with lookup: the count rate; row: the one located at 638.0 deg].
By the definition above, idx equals 0.89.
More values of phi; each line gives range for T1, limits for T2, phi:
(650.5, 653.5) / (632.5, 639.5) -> 38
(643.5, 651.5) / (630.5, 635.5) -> -45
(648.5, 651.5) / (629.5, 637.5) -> 68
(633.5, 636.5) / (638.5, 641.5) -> -1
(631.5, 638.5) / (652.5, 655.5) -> -32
